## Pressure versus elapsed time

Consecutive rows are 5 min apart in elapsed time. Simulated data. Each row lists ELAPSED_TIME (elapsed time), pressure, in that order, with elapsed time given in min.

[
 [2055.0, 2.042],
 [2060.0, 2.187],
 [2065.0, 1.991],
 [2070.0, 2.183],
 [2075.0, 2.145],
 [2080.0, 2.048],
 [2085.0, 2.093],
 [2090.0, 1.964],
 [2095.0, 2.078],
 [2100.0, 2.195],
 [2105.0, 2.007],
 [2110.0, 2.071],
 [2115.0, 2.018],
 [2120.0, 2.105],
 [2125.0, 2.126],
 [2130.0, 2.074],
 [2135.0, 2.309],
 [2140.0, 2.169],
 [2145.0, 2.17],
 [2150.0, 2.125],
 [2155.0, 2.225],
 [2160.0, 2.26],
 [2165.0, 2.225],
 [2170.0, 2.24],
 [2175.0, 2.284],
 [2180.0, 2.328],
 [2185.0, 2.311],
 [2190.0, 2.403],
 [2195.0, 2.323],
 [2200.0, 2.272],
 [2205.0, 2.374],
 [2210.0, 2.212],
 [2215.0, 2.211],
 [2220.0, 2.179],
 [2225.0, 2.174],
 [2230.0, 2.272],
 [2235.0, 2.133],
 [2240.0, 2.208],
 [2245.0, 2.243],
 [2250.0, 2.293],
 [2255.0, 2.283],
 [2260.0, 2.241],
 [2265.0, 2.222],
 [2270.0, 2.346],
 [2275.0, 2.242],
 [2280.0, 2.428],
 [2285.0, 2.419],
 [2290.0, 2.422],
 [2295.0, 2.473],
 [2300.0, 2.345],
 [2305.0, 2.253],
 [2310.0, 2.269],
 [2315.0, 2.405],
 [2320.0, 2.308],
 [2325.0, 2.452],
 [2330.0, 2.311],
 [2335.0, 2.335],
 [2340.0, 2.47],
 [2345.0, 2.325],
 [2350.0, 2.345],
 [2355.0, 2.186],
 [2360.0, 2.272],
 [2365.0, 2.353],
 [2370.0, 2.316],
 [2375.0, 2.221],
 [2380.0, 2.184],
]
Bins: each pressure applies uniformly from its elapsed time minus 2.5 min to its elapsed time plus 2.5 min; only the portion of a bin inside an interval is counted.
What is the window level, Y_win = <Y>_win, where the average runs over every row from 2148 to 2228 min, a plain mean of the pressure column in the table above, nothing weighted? 2.26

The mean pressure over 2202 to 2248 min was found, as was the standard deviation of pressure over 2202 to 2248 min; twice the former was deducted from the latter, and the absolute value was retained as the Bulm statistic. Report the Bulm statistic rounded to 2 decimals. 4.38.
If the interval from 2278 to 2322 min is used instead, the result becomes 4.66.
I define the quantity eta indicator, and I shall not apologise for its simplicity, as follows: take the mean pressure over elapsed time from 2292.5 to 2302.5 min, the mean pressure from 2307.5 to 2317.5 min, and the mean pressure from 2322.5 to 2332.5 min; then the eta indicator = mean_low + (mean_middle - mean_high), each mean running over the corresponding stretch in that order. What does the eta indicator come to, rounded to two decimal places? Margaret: 2.36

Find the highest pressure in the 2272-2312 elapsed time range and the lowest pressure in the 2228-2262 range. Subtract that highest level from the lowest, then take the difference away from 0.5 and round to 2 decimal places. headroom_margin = 0.84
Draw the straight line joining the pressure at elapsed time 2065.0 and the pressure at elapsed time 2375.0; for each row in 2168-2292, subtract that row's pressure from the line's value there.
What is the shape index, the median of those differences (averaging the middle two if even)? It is -0.16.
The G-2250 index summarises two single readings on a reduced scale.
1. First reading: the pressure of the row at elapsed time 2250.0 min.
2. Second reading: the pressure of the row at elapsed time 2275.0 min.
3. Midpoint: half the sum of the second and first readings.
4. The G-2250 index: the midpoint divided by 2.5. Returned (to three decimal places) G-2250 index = 0.907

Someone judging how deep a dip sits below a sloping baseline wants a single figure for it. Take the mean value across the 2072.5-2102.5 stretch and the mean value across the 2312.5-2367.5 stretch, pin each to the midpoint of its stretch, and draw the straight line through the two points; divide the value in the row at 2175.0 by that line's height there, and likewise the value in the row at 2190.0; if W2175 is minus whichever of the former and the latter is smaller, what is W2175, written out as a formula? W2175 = -1.05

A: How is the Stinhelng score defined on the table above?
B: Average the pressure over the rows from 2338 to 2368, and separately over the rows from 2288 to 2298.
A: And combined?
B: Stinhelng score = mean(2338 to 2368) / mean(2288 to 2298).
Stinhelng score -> 0.95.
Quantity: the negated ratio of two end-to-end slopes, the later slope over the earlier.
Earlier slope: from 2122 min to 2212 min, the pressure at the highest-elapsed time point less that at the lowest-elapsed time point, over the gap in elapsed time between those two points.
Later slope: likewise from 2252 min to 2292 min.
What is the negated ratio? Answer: -3.9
